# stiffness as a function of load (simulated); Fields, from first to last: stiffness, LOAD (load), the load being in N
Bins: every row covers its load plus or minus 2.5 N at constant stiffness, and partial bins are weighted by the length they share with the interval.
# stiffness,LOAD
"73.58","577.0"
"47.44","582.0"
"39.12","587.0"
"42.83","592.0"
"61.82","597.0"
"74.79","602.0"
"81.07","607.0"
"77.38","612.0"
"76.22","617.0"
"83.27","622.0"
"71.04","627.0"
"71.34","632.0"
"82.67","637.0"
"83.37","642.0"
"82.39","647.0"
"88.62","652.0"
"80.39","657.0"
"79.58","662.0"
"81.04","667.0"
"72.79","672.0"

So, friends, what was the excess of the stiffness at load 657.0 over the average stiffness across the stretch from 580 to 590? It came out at 37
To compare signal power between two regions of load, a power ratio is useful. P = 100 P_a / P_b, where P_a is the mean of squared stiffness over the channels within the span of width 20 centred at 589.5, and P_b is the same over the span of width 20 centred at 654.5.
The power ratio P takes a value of 34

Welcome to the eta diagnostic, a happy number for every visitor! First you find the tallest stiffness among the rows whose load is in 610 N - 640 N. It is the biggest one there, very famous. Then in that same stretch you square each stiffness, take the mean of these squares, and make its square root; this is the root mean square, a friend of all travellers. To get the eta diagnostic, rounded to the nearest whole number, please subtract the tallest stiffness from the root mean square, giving -6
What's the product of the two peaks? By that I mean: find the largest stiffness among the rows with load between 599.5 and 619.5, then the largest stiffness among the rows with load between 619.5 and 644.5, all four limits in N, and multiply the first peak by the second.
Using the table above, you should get 6759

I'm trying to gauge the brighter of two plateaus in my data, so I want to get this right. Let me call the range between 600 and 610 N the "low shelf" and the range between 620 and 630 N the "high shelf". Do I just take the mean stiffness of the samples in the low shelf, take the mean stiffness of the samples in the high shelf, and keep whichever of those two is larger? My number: 78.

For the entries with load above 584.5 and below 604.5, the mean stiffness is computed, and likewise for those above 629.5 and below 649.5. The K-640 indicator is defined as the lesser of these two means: 55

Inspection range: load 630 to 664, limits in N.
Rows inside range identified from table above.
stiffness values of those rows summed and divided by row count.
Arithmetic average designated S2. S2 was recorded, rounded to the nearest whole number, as 81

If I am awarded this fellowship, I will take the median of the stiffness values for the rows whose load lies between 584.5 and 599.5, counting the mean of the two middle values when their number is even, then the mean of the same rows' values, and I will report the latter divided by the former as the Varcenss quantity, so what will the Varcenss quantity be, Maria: 1.12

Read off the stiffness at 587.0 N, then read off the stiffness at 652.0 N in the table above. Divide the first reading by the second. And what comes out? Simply 0.44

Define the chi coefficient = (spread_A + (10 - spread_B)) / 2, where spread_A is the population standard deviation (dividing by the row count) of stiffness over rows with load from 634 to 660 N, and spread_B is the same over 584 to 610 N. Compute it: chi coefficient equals -2.0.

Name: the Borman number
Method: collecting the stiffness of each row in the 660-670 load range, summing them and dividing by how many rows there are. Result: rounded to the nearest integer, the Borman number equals 80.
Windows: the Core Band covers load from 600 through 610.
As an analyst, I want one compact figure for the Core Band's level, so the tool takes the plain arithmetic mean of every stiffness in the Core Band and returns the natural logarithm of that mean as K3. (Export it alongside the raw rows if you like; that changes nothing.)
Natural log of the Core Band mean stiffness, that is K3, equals 4.36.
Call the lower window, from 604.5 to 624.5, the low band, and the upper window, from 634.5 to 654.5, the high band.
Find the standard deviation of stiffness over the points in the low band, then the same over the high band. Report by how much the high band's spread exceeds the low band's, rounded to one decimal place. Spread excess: -0.3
